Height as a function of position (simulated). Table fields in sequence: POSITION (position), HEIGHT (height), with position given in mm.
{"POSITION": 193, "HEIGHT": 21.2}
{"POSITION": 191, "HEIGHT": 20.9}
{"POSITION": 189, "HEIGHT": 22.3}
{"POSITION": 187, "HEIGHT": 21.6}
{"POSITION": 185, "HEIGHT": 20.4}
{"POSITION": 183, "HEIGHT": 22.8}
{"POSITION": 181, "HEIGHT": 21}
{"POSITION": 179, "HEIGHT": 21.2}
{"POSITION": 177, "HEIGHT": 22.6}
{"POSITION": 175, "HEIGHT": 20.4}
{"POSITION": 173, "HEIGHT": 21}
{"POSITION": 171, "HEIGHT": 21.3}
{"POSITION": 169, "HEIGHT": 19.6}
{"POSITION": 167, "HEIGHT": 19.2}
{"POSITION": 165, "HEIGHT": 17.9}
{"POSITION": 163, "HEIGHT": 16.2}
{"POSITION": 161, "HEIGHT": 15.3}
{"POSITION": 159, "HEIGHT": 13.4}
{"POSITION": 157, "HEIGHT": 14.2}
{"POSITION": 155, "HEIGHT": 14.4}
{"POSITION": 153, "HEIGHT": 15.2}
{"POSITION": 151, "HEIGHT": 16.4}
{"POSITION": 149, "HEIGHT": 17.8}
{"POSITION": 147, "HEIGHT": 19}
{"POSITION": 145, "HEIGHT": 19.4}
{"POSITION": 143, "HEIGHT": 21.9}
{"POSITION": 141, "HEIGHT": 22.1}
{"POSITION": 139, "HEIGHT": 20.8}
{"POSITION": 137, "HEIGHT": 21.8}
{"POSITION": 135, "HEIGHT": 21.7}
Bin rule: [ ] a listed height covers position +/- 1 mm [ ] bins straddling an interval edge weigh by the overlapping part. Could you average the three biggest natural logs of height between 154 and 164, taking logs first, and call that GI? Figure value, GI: 2.73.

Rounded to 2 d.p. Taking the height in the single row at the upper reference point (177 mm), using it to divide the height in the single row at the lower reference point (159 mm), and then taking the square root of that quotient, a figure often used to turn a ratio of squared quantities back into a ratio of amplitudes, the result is 0.77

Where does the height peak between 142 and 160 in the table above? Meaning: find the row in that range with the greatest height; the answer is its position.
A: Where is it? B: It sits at 143 mm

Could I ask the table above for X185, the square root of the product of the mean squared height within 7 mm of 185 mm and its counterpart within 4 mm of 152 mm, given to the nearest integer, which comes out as 344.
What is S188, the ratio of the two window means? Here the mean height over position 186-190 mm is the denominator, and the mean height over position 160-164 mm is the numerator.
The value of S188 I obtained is 0.72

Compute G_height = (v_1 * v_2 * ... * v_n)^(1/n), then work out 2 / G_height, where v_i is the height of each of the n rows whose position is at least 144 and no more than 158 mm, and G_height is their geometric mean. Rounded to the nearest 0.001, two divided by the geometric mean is 0.121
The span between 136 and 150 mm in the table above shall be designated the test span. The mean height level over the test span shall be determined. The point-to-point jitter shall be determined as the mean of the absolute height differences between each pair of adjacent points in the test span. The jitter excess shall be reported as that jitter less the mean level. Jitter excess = -19.3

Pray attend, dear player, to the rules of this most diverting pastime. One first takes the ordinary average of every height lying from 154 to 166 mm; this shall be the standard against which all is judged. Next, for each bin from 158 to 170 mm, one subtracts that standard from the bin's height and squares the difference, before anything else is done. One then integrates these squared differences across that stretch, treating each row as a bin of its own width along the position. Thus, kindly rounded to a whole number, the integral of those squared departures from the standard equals 92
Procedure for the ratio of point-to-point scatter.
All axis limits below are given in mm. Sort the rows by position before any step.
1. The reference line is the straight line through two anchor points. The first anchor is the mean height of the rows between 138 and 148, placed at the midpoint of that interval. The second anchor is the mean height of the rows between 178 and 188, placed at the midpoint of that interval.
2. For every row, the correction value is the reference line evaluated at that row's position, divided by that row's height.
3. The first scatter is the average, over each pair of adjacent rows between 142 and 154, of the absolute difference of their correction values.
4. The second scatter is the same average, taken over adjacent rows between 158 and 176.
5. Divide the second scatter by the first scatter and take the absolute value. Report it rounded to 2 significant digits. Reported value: 0.90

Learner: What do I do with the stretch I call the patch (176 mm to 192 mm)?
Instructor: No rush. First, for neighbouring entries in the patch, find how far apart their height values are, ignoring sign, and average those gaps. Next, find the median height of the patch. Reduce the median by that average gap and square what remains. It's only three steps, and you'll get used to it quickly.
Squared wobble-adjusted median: 404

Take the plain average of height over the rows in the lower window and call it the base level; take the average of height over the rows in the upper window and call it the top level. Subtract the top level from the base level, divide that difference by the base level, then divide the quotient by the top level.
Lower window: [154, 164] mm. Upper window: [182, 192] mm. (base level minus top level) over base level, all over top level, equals -0.022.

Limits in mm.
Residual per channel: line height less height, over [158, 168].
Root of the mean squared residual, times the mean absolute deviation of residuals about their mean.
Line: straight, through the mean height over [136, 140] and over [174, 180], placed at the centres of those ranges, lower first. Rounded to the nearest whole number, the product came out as 9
